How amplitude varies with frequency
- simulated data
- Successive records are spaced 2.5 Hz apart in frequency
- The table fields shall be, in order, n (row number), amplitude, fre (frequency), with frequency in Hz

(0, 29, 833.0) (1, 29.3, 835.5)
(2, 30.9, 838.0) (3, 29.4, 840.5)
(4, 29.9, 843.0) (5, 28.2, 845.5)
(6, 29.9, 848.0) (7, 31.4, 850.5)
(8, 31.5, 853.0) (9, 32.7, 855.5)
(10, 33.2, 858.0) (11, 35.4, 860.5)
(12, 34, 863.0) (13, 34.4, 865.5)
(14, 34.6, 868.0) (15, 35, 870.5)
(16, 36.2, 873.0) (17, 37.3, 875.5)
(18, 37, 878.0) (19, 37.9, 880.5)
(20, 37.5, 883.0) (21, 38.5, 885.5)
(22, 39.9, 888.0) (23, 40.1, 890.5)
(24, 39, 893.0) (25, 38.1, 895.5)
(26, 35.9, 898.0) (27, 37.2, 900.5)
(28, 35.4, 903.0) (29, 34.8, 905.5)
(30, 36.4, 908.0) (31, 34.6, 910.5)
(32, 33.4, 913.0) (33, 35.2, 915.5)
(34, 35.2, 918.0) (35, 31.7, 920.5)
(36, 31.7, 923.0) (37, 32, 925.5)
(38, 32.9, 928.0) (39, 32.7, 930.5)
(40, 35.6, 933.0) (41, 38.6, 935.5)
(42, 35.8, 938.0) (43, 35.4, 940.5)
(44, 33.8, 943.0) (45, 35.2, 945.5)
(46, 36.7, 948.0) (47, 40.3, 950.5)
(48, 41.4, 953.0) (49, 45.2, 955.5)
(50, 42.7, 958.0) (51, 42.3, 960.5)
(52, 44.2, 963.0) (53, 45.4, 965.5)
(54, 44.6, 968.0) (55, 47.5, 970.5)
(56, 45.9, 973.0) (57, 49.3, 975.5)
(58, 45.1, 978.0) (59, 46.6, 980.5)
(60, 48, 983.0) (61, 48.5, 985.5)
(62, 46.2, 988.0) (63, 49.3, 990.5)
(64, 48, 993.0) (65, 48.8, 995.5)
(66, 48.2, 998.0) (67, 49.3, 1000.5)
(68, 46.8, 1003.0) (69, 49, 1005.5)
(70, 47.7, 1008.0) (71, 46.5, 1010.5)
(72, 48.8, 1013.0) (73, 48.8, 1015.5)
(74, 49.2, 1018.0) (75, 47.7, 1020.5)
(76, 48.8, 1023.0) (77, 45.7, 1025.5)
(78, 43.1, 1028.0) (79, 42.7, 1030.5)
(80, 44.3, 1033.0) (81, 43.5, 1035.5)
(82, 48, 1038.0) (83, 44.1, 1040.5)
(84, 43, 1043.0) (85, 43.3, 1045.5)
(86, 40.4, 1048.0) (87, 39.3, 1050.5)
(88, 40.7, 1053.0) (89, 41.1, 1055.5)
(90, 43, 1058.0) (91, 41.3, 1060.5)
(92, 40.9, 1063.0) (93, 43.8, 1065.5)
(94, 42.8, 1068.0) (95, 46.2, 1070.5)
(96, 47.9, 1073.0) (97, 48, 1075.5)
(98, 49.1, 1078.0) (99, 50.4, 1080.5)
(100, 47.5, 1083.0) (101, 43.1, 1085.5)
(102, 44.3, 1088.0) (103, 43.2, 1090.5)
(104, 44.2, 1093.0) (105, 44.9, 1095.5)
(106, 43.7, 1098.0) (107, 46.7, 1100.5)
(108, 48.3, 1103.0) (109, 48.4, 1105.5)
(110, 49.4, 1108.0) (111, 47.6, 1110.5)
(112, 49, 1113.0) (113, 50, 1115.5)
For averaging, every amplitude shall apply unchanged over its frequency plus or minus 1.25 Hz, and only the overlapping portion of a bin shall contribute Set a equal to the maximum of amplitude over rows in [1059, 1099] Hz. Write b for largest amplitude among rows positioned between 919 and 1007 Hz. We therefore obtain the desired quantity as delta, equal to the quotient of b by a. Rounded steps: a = 50.4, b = 49.3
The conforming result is 0.98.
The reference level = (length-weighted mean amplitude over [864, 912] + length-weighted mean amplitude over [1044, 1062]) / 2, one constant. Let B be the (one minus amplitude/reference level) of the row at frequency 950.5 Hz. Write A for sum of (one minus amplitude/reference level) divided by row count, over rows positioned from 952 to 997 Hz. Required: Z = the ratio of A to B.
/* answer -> 5.6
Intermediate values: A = -0.18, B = -0.03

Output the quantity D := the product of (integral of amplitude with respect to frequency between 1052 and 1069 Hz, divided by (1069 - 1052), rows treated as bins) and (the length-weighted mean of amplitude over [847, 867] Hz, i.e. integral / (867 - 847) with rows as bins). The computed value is 1379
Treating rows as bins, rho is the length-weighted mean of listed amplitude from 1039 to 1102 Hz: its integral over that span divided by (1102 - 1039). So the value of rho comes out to 44.1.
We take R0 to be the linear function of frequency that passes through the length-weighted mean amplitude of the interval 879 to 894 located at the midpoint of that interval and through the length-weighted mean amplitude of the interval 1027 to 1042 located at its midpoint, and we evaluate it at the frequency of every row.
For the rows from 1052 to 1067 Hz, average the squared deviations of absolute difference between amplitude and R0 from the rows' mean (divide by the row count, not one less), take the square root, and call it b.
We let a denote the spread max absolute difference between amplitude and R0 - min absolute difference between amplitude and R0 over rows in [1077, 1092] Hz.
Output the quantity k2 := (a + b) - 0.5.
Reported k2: 3.58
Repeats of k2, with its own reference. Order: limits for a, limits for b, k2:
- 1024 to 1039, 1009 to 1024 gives 3.88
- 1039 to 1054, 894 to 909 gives 5.88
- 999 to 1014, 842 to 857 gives 3.99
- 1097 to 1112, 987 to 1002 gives 3.38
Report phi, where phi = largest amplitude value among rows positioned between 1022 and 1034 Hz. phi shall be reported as 48.8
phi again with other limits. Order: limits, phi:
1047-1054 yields 40.7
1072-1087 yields 50.4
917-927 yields 35.2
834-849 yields 30.9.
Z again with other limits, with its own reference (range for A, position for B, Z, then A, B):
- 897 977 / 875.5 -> 0.5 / 0.02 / 0.05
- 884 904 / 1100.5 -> -0.1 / 0.03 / -0.20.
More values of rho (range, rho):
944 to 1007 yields 45.3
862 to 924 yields 36.1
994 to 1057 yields 45.6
